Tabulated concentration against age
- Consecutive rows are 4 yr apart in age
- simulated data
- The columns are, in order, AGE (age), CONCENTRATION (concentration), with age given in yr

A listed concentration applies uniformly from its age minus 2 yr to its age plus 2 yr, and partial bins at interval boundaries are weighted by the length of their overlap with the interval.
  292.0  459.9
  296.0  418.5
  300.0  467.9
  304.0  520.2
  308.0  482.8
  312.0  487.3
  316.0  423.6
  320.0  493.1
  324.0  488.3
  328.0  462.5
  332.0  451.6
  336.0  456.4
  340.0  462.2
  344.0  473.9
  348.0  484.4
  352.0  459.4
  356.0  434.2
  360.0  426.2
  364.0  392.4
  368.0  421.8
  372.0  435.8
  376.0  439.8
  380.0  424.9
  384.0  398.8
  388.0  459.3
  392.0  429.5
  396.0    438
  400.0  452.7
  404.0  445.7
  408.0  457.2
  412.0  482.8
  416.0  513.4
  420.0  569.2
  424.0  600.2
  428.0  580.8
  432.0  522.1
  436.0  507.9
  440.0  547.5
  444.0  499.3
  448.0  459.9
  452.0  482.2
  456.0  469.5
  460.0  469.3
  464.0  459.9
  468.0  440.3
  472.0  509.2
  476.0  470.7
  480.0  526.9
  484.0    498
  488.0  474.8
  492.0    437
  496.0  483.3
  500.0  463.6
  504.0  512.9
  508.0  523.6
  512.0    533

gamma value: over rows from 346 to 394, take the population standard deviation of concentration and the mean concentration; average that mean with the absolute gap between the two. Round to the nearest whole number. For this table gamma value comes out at 422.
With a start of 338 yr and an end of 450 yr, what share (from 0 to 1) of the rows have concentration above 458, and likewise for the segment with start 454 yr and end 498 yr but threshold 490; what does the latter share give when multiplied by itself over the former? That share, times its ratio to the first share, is 0.14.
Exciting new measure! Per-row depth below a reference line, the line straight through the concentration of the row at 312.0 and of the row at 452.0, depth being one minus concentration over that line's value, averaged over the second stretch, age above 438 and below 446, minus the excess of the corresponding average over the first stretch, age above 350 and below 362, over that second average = -0.26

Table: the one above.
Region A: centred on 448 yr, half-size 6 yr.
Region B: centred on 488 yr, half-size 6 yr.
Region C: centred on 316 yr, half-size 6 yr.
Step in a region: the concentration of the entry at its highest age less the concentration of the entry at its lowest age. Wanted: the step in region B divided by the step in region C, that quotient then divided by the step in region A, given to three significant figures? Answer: 0.615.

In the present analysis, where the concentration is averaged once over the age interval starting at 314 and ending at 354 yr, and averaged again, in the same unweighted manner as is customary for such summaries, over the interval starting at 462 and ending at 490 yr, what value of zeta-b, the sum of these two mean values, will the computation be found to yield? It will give 948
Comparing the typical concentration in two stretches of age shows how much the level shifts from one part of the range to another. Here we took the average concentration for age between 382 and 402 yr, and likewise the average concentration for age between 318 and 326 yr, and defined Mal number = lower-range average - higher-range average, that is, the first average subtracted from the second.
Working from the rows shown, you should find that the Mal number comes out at 55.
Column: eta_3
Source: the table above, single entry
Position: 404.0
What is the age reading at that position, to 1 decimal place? 445.7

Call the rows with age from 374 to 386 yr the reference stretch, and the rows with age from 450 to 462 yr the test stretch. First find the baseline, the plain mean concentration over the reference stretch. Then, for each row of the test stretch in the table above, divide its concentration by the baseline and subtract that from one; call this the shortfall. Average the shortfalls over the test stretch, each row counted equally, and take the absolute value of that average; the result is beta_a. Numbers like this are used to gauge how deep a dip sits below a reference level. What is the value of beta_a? 0.12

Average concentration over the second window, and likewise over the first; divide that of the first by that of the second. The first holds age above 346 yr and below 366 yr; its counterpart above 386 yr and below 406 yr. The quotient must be 0.99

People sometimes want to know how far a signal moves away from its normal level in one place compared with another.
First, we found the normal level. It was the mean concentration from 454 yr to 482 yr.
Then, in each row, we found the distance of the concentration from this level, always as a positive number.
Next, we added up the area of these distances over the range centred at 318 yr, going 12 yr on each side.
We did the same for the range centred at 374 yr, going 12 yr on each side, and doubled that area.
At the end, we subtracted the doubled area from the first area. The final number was -2397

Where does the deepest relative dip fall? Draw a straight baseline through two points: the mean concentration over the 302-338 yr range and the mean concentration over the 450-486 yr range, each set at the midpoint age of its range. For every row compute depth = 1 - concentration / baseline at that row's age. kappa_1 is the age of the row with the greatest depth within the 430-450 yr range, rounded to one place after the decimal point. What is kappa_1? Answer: 448.0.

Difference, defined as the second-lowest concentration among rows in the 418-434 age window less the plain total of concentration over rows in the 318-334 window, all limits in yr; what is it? -1326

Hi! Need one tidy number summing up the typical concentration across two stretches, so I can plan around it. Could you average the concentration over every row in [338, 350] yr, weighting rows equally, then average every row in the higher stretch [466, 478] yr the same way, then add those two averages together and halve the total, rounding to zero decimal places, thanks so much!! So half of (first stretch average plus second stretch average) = 473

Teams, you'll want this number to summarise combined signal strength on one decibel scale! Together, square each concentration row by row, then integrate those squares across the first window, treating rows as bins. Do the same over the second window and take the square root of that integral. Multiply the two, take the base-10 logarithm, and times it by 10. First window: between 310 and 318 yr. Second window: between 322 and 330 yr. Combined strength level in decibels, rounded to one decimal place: 93.5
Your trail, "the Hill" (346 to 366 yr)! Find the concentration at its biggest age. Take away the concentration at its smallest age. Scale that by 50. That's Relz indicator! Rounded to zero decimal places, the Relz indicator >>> -4600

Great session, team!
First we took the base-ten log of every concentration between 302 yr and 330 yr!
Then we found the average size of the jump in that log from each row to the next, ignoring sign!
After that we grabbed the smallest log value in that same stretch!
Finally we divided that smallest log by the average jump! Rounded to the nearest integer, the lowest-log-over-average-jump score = 82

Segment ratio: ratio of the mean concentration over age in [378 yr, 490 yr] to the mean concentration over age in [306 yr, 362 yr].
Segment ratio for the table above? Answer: 1.05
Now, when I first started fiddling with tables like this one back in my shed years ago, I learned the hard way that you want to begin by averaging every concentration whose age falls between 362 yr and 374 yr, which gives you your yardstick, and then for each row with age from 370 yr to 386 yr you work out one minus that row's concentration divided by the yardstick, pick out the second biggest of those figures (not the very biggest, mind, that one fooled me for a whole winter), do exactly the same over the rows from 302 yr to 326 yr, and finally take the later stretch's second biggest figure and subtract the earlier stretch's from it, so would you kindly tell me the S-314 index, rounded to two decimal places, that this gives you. 0.14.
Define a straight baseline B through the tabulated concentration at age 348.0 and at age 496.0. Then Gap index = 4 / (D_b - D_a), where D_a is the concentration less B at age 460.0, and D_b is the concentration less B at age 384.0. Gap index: -0.06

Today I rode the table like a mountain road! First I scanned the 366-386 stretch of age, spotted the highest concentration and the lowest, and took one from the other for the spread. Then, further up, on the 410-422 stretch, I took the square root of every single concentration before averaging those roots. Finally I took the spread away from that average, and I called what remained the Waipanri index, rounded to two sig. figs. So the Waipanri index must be -18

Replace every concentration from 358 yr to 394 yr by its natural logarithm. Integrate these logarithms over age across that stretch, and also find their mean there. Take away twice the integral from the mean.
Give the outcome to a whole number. -430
